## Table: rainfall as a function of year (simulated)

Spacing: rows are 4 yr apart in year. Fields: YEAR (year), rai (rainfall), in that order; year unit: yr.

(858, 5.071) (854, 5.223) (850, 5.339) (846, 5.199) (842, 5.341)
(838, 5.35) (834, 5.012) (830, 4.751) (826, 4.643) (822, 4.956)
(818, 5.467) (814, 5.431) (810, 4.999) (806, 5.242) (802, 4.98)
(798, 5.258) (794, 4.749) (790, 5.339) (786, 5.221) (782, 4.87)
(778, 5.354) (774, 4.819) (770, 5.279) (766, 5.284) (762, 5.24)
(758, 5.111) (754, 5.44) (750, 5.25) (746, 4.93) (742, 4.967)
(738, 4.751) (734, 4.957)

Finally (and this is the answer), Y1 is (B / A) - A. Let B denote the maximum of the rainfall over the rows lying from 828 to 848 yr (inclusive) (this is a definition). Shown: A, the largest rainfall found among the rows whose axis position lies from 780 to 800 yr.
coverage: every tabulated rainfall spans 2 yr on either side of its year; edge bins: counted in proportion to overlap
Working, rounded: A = 5.339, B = 5.35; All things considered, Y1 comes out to -4.34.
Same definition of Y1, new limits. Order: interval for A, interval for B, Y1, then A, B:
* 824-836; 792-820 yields -3.92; 5.012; 5.467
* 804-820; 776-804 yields -4.49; 5.467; 5.354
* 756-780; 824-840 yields -4.35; 5.354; 5.35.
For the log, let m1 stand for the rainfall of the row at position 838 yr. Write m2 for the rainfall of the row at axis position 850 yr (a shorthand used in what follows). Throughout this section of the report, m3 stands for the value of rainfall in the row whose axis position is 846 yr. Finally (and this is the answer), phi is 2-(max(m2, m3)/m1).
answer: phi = 1.00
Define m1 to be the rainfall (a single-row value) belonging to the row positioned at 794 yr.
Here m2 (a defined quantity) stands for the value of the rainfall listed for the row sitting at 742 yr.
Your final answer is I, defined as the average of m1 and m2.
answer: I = 4.86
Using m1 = 4.749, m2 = 4.967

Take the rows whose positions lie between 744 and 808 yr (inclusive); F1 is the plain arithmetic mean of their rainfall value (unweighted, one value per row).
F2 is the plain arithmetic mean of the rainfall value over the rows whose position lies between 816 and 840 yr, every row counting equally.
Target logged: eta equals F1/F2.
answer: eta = 1.02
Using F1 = 5.15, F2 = 5.03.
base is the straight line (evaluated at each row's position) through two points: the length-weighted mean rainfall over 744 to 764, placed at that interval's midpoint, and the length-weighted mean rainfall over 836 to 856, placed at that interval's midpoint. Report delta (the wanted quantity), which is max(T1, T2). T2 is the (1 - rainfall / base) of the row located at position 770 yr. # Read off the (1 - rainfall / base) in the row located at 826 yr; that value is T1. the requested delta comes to 0.12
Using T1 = 0.119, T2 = -0.01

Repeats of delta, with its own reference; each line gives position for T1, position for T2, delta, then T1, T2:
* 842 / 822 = 0.06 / -0.010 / 0.06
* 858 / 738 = 0.08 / 0.044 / 0.08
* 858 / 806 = 0.04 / 0.044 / 0.00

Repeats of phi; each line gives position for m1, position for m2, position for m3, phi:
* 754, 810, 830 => 1.08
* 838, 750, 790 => 1.00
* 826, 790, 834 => 0.85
